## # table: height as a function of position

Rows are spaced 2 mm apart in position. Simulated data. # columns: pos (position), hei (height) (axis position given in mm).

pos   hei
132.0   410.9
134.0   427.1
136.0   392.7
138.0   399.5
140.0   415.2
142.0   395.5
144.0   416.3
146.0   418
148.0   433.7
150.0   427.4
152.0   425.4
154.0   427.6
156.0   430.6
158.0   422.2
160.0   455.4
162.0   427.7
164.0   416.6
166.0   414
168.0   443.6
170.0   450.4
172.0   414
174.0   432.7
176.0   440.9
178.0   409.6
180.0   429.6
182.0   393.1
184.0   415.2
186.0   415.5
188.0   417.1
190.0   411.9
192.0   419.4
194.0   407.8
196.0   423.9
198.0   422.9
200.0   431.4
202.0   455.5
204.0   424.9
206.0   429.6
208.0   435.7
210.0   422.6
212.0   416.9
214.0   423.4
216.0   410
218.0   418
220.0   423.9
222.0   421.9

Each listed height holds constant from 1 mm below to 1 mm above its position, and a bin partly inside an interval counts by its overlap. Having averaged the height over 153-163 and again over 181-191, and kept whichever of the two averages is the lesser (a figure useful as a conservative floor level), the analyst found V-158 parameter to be 411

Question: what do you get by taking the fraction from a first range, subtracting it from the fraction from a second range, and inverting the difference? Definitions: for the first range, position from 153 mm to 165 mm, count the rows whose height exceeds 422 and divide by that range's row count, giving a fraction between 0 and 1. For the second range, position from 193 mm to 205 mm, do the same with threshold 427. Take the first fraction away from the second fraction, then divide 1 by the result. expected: -2.0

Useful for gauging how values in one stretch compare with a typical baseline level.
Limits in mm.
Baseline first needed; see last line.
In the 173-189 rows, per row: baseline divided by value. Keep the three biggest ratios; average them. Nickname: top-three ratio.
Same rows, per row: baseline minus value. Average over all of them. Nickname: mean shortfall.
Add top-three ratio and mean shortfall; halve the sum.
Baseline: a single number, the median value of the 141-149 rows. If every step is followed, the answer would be -0.5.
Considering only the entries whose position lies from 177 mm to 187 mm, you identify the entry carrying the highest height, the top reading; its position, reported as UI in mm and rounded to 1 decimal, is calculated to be 180.0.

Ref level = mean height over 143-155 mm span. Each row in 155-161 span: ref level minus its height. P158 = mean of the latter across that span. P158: -11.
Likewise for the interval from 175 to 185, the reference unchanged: 7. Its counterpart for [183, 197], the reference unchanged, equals 9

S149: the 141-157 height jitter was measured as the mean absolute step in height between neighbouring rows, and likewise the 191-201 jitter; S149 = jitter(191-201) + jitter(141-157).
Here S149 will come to 17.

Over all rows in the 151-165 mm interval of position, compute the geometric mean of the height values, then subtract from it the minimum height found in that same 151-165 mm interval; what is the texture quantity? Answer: 13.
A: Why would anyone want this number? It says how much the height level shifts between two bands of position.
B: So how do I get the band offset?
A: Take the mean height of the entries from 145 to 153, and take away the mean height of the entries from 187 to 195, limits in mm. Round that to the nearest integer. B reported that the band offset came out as 12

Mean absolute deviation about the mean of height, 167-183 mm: 15.9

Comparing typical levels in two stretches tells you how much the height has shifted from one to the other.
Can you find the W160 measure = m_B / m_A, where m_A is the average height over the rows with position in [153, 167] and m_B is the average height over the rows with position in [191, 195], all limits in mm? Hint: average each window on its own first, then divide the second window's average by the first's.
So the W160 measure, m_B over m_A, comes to 0.967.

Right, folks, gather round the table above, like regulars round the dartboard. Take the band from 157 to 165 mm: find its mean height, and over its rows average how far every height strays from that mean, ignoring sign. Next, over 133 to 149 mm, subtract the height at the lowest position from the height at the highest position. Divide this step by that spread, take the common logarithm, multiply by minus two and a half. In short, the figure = 0.7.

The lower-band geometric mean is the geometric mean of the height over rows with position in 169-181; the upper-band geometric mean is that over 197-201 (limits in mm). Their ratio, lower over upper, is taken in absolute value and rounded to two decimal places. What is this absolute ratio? 1.01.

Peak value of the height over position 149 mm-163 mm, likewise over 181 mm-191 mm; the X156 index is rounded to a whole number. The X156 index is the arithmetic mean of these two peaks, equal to 436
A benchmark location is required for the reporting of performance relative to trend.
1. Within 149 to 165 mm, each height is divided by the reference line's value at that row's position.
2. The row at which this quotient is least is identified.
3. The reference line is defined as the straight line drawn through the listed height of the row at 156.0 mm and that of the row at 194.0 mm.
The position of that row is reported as 164.0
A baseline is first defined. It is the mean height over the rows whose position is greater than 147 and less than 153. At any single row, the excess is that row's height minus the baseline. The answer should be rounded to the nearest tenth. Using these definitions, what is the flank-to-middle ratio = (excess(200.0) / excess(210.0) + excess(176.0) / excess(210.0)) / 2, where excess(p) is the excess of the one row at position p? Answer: -1.2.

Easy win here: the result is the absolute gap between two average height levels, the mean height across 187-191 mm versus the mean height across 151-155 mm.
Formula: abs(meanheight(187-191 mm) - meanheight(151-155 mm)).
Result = 12.0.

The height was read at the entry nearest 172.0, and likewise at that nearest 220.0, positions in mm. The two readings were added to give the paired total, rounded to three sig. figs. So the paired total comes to 838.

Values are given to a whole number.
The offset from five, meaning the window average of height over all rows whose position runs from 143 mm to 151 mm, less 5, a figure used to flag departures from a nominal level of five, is 419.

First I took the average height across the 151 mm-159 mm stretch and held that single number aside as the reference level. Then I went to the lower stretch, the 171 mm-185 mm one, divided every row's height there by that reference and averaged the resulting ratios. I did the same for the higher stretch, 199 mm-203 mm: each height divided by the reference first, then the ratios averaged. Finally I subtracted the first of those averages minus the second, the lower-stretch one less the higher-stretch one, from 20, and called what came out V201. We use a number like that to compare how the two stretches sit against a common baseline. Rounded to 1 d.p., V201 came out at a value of 20.1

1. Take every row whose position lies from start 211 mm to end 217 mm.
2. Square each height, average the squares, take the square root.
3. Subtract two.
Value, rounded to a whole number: 415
